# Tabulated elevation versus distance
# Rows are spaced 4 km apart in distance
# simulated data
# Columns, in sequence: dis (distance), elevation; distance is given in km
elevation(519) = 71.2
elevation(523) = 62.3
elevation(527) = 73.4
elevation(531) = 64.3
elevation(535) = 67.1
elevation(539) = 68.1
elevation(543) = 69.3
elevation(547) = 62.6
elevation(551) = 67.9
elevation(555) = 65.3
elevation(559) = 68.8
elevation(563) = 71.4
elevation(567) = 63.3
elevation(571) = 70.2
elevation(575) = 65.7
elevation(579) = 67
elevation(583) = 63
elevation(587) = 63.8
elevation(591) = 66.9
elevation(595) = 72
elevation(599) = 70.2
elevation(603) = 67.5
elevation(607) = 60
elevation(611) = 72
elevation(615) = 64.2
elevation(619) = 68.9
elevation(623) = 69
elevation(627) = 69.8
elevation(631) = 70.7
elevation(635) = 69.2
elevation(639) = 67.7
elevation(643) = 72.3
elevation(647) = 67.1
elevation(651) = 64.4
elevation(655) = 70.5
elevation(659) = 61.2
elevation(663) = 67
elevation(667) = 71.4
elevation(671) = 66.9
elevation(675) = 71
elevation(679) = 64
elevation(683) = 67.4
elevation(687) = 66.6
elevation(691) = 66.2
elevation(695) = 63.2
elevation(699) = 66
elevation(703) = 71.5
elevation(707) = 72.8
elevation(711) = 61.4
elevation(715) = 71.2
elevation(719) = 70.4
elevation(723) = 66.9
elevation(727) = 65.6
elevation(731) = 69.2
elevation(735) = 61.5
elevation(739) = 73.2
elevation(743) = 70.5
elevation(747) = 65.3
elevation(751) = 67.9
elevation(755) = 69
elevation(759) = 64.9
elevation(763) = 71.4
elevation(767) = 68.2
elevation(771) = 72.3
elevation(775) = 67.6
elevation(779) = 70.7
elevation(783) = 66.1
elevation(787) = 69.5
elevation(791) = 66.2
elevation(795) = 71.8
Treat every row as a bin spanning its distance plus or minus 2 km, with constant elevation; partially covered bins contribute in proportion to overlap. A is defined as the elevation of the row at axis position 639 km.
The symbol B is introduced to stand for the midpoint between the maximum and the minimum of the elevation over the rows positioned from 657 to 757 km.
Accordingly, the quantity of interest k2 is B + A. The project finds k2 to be 135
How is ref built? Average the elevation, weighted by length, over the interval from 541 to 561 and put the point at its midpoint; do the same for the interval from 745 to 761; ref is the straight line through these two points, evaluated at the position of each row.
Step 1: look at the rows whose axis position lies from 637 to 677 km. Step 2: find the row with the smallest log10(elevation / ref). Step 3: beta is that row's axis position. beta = 659 km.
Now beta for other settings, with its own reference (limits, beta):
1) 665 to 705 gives 695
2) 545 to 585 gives 547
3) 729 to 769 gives 735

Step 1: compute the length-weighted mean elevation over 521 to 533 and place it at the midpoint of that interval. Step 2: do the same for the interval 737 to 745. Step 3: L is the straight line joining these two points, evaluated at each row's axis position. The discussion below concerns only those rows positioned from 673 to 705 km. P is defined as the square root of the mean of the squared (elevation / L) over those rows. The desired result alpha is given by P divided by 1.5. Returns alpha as 0.633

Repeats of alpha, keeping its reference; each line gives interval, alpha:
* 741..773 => 0.634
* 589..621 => 0.660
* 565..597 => 0.653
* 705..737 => 0.631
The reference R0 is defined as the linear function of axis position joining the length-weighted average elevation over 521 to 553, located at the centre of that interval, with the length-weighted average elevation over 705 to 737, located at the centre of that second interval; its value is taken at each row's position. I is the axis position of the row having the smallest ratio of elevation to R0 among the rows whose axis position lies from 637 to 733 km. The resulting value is 659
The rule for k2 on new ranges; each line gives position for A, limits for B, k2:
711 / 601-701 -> 128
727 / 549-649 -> 132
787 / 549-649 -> 136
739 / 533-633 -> 139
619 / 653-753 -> 136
